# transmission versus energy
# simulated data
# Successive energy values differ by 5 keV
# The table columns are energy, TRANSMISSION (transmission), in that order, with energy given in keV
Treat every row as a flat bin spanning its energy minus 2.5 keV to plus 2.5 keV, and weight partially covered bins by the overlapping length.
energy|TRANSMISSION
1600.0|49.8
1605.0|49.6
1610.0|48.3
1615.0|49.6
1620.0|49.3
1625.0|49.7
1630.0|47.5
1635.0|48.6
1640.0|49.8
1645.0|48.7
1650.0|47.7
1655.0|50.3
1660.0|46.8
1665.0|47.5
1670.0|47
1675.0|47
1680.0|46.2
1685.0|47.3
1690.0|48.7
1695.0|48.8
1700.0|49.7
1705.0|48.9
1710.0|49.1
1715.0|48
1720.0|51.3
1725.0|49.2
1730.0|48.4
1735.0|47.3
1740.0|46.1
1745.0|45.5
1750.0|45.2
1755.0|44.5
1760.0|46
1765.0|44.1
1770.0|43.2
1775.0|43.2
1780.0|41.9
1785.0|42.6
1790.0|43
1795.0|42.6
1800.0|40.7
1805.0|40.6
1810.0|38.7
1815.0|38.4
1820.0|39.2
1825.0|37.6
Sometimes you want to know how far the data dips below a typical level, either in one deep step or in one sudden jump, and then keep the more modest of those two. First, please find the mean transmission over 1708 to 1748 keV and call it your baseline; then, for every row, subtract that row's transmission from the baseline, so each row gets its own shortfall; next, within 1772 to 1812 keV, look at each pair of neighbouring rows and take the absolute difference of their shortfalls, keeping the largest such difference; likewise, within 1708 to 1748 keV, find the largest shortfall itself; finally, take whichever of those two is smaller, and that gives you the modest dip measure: 1.90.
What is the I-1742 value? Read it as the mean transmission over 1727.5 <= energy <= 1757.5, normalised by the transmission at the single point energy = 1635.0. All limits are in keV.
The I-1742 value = 0.95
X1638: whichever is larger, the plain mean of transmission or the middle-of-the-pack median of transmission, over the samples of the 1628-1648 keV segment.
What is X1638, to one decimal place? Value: 48.7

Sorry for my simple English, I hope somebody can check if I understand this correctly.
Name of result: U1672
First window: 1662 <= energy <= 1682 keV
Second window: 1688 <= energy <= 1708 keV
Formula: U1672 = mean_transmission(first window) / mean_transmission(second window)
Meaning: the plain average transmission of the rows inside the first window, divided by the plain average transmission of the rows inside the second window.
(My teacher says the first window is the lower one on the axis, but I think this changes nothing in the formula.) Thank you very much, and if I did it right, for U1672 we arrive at 0.96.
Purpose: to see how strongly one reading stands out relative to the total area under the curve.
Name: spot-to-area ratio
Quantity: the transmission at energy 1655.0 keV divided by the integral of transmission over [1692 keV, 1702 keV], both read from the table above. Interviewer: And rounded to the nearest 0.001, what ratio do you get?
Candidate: 0.102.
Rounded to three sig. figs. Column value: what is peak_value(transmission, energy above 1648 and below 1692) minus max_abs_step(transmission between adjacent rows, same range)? 46.8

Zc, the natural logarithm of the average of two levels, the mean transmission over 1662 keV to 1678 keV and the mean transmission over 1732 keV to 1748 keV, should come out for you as 3.84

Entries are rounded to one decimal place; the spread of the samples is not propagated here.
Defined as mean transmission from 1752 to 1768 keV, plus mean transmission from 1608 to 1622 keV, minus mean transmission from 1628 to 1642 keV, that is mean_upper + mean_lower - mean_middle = 45.3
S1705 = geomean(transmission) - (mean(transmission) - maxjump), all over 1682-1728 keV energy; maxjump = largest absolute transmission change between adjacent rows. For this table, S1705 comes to 3.3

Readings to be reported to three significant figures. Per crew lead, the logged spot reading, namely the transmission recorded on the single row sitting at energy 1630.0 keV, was 47.5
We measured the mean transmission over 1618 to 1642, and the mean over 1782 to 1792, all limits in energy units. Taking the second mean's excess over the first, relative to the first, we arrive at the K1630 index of -0.13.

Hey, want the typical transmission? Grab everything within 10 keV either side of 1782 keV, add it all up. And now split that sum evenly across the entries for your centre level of 42.7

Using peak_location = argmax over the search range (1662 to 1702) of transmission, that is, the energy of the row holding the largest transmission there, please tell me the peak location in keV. 1700.0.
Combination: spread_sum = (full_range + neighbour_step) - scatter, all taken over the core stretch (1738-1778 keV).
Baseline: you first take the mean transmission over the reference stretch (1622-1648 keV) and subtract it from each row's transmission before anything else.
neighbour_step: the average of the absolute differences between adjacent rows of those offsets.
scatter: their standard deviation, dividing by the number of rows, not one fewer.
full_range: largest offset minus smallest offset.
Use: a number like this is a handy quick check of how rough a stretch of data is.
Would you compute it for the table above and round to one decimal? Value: 2.7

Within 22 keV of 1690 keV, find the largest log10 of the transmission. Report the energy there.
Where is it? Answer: 1700.0 keV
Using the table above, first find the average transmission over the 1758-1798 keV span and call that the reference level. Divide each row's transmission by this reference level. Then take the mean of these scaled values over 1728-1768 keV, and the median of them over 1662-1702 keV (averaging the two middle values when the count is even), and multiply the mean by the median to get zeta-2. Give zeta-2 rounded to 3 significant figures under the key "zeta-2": 1.16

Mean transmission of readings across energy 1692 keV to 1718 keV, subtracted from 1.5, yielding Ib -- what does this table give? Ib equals -47.4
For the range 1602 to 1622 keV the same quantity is -47.7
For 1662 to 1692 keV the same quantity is -45.8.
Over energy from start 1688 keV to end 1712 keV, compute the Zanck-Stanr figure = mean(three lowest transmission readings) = 49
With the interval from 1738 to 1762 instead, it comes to 45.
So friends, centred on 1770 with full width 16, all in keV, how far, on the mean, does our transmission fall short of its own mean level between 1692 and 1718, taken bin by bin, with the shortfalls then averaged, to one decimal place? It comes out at 5.4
